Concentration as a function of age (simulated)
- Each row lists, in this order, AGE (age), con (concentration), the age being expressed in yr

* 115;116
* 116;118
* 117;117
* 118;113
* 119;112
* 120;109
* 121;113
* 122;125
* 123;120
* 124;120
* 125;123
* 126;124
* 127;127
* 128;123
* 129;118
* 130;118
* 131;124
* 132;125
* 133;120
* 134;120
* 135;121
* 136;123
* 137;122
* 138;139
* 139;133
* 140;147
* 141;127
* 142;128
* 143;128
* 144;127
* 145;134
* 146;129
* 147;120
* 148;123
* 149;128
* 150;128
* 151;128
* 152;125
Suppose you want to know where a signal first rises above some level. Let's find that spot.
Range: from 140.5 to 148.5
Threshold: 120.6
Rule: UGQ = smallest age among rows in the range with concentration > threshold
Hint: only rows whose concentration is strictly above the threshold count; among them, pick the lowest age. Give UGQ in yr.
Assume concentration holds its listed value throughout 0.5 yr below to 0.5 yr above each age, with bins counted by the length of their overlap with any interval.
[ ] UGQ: 141 yr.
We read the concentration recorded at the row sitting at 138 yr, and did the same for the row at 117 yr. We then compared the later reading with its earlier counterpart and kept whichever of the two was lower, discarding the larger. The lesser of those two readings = 117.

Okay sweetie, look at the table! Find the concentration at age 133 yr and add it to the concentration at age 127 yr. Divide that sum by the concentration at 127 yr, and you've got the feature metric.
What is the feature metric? 1.94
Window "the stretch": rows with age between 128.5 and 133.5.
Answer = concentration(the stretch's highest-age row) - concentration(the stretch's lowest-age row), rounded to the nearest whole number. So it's 2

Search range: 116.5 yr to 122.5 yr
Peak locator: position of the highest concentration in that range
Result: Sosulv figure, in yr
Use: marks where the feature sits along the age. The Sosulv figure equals 122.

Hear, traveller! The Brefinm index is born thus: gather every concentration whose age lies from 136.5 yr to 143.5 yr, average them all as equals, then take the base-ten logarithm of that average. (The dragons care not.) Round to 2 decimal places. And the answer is 2.12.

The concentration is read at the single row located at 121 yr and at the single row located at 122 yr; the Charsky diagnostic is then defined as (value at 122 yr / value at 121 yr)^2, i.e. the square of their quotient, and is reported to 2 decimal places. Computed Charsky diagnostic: 1.22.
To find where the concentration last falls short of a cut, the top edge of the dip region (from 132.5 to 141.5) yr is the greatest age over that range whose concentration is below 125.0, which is 137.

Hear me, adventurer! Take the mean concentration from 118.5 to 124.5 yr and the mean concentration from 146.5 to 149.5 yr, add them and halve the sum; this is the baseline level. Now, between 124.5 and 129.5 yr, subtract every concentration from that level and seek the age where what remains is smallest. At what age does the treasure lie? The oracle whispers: 127 yr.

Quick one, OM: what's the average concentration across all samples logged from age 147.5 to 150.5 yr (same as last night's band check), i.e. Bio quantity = 126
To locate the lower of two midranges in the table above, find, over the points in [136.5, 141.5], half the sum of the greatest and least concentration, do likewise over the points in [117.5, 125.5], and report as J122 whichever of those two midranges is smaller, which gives 117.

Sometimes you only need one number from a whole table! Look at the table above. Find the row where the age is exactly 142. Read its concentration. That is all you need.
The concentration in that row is 128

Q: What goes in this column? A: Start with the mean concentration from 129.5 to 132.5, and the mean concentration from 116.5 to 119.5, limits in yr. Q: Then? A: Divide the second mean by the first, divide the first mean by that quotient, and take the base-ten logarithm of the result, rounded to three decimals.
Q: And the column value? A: 2.118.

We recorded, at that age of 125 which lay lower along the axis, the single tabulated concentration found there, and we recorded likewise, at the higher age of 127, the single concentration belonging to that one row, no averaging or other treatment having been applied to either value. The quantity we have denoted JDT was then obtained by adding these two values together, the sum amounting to 250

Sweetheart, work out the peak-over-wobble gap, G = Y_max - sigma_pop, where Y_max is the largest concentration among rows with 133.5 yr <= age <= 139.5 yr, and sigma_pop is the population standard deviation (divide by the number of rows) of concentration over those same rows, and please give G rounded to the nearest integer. 132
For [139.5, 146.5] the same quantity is 140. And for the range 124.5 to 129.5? 124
